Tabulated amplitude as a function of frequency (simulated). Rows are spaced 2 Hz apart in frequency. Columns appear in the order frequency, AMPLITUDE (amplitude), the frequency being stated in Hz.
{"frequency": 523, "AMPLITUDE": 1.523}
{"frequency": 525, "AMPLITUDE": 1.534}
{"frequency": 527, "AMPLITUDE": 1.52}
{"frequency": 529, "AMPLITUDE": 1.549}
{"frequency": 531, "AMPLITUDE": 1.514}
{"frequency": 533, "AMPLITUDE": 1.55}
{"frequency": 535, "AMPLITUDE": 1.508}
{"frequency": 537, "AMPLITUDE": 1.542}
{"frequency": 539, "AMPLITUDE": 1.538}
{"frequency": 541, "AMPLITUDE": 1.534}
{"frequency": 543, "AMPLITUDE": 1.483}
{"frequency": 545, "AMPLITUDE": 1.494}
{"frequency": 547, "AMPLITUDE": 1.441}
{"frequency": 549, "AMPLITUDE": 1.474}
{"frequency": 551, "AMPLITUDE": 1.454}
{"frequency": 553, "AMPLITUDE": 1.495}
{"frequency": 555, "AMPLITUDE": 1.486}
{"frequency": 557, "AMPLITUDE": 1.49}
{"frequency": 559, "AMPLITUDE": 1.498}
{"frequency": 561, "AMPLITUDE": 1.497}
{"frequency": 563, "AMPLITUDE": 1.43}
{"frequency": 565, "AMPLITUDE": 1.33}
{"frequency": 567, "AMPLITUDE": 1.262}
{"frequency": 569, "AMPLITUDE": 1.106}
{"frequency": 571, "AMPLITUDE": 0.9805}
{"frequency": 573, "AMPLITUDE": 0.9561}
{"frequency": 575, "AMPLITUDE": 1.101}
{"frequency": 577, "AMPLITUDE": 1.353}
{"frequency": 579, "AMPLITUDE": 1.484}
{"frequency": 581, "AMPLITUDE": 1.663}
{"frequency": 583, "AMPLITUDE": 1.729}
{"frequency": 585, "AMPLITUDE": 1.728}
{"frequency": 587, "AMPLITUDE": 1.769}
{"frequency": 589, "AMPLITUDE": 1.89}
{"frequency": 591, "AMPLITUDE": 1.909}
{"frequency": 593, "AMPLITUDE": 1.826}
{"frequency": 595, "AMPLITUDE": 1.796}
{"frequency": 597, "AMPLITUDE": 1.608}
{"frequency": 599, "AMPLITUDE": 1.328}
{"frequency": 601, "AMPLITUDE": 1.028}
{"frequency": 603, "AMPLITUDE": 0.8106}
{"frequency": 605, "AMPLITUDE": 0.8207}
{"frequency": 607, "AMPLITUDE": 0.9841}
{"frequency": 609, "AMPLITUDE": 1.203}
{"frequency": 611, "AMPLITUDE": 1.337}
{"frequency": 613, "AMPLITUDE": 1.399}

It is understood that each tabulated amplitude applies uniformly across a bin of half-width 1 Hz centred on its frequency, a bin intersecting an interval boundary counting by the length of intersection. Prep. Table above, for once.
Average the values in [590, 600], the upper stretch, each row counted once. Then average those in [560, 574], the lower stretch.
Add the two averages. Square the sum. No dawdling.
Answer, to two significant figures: 8.5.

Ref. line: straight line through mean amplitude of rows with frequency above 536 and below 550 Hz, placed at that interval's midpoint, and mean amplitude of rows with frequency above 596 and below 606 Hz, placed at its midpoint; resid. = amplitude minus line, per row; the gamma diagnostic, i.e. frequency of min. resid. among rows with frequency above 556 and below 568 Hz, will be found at 567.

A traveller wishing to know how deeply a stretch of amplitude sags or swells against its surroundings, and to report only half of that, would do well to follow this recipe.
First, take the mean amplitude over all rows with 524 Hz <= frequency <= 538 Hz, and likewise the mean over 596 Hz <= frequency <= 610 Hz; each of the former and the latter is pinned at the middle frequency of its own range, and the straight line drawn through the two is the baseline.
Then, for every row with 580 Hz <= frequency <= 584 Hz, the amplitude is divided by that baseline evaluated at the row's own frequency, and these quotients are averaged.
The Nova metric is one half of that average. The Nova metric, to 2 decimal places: 0.69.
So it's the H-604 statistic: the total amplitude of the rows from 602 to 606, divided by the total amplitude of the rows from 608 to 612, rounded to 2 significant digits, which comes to 0.64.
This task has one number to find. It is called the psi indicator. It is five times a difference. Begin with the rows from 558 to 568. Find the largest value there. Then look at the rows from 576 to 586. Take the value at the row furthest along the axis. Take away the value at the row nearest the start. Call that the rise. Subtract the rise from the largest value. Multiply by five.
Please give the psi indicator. 5.6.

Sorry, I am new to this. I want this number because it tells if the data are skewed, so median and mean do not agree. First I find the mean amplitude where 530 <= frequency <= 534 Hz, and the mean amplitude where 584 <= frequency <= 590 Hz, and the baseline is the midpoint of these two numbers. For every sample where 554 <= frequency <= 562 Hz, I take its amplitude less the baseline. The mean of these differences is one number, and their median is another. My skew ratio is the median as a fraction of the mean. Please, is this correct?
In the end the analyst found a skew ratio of 1.00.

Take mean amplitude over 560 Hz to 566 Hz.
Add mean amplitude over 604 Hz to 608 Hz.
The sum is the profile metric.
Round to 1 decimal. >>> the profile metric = 2.3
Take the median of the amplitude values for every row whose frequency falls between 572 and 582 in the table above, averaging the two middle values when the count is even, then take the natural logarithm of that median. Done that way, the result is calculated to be 0.30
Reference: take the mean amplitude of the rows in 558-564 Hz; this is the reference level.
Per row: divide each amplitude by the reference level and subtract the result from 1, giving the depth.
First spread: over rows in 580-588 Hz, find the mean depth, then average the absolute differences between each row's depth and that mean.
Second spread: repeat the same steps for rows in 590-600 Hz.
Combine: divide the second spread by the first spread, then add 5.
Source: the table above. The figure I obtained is 11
